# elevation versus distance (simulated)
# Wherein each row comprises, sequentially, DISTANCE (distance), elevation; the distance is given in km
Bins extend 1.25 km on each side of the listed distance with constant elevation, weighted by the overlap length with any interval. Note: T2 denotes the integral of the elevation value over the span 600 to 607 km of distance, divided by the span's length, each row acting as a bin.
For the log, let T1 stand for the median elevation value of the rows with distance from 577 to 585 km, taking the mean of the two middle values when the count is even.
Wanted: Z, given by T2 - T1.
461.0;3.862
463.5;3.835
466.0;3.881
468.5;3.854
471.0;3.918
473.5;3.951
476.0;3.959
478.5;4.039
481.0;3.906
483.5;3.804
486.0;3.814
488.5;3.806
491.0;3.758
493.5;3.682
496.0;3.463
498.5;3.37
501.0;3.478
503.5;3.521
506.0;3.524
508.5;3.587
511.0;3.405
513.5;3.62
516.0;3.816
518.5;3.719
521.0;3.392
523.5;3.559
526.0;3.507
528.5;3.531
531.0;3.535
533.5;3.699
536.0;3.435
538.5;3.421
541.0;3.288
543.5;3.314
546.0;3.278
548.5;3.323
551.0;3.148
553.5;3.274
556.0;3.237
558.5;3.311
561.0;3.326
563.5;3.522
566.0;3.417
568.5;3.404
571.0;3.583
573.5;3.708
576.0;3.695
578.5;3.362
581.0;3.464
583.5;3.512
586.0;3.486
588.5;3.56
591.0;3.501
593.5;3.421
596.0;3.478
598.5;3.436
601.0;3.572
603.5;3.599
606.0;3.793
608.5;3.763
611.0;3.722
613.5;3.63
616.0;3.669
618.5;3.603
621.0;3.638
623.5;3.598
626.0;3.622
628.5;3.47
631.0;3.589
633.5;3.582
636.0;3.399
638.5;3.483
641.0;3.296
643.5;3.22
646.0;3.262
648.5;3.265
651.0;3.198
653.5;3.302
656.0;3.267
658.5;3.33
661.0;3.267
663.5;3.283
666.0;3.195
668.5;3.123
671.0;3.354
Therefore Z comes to 0.2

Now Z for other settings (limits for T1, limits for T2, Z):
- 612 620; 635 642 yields -0.2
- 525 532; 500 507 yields 0.0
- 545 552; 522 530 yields 0.3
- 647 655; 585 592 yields 0.3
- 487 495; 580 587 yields -0.3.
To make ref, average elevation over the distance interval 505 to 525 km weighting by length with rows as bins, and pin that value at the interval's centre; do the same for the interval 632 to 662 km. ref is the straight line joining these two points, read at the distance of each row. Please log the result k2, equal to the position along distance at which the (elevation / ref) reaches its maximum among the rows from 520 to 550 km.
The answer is 533.5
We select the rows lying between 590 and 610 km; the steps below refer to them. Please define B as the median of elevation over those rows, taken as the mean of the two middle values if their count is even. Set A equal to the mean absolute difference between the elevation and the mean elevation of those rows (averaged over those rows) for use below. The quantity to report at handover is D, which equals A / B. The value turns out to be 0.031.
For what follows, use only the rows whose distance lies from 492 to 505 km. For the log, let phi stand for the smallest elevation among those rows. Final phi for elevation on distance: 3.37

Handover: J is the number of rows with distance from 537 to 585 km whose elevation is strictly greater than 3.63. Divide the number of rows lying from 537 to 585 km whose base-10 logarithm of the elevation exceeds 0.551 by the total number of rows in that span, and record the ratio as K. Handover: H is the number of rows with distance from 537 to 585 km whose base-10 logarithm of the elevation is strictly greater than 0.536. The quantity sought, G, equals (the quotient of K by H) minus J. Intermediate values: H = 6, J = 2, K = 0.16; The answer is -2.0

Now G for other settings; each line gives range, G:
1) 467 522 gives -13.0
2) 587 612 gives -2.9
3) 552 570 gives 0.0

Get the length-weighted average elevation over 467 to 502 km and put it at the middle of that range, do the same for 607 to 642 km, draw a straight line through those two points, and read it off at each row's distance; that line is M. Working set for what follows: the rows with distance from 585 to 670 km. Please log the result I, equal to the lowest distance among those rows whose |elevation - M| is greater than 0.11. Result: 586.0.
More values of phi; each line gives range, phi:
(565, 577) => 3.404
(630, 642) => 3.296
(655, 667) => 3.195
